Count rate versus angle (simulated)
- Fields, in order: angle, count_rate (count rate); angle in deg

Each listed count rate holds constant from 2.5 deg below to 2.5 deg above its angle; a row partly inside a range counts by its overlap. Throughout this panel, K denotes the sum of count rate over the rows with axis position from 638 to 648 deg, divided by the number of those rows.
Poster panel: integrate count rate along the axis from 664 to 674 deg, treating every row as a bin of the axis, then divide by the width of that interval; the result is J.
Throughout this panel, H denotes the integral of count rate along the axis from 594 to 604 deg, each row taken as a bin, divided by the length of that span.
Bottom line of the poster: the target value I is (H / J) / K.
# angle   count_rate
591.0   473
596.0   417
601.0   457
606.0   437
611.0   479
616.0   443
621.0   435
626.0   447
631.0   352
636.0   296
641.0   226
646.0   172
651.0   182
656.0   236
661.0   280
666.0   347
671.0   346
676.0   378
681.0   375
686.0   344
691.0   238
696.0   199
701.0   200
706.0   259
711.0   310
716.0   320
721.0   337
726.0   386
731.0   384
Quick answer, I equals 0.0063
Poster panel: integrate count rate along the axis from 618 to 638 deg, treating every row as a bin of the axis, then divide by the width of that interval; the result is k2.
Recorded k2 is 386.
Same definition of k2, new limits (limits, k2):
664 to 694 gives 336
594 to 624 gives 445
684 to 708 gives 246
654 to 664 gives 264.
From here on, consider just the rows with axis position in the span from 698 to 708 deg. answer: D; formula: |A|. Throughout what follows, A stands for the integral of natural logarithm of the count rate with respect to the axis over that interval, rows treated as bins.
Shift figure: 54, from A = 54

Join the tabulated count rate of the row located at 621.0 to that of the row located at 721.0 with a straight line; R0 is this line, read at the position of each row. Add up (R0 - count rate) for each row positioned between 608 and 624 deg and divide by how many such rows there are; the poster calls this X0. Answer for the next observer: -12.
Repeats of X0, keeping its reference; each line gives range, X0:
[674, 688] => 11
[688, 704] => 149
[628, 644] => 129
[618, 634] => 19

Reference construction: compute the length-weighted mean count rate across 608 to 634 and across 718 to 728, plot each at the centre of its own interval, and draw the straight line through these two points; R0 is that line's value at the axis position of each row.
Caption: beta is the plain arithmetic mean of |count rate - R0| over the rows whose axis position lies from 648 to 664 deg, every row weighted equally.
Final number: 172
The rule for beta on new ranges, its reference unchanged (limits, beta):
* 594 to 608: 15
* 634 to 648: 184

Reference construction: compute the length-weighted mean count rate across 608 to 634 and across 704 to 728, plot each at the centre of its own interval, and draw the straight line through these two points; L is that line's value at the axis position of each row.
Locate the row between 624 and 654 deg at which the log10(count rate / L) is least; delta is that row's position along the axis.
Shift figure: 646.0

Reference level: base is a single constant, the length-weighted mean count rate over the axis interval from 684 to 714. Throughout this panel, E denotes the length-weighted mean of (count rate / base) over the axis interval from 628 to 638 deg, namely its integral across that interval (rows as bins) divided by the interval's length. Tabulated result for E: 1.29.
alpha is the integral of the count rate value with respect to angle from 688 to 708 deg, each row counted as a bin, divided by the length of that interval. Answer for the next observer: 226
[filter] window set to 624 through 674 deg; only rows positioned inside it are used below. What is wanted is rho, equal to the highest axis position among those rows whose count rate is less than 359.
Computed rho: 671.0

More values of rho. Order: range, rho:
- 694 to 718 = 716.0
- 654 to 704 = 701.0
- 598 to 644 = 641.0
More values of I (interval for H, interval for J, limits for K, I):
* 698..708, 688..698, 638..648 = 0.0050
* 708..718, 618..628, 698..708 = 0.0031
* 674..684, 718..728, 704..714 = 0.0037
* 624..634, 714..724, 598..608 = 0.0026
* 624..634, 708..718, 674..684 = 0.0033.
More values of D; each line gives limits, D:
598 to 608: 61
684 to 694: 56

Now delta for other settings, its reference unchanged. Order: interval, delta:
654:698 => 696.0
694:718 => 696.0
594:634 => 631.0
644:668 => 646.0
